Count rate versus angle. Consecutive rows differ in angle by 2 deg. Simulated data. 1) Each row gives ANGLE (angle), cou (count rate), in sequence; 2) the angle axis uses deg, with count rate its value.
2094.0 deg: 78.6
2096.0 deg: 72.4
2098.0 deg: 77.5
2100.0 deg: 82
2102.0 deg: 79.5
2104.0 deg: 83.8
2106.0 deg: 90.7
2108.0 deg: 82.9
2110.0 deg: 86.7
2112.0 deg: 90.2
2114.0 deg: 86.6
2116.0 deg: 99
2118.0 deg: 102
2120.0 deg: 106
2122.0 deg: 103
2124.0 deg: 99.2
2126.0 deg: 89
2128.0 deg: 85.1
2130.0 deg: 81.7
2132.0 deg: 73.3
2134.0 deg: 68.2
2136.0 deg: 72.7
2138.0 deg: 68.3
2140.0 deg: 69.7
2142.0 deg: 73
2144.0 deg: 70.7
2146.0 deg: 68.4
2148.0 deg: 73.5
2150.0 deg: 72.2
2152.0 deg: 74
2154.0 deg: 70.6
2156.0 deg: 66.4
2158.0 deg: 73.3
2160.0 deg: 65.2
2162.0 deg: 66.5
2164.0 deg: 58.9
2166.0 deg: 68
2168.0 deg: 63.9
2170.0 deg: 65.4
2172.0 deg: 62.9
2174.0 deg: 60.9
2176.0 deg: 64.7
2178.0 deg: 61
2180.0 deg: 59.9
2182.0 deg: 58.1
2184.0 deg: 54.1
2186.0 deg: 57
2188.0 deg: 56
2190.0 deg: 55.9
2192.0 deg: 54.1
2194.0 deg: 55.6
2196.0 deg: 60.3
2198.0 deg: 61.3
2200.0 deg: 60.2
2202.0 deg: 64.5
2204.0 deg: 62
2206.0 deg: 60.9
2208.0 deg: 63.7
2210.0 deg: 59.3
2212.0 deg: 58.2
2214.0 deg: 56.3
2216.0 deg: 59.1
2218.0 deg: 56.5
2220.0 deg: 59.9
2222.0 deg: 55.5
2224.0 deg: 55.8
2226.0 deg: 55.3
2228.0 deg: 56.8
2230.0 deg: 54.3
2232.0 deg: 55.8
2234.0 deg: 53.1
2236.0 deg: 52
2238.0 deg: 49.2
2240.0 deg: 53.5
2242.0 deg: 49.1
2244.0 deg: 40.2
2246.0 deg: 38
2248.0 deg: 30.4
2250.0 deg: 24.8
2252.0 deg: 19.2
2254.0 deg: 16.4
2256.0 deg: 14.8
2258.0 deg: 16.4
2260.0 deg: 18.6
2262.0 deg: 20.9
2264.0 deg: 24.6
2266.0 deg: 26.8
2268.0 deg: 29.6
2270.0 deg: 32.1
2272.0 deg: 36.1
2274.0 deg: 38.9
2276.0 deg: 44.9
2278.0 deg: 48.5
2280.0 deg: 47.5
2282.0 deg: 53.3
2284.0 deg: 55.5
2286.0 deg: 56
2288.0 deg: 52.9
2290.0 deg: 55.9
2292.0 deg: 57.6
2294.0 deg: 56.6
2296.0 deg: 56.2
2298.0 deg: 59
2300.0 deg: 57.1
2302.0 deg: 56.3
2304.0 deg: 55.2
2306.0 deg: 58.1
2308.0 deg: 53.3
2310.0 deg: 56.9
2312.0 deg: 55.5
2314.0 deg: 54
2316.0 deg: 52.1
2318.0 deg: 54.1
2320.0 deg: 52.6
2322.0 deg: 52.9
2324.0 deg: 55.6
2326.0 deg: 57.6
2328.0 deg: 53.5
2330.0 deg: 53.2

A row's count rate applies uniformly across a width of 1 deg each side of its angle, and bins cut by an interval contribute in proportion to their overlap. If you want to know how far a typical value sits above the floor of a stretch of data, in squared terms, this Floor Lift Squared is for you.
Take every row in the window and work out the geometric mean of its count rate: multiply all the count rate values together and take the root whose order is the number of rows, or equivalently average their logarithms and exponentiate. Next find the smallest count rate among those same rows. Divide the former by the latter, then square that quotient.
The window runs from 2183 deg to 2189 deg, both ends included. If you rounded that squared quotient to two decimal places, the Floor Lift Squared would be 1.06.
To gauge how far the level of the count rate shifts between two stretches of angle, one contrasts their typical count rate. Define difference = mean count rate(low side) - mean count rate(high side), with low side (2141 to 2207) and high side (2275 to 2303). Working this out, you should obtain 9.5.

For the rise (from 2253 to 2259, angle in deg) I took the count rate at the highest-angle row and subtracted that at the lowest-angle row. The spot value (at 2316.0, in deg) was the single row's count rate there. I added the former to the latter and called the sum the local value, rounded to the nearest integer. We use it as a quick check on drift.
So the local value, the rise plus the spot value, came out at 52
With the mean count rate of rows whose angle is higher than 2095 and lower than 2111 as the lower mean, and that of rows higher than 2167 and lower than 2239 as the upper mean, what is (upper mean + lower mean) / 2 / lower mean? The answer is 0.856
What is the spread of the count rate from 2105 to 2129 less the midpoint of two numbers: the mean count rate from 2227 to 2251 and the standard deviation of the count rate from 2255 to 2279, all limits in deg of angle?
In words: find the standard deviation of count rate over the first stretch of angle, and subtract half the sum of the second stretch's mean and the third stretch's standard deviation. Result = -21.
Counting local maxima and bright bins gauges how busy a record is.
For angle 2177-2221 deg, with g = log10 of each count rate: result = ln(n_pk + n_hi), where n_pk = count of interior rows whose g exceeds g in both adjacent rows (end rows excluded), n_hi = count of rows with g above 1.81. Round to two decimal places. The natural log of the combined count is 1.61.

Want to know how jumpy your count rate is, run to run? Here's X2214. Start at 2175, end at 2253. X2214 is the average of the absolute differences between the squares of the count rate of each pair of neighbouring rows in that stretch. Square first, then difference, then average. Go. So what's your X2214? 288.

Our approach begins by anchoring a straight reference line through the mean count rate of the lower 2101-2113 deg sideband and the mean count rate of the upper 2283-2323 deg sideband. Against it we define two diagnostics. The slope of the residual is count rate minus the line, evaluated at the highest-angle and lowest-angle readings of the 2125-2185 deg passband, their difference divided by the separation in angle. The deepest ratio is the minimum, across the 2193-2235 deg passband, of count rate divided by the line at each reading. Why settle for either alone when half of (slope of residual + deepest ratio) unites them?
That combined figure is 0.16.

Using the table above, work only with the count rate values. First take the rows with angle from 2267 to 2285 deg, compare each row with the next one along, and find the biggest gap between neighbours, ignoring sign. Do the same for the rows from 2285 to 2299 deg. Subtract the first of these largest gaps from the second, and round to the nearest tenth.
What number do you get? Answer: -2.9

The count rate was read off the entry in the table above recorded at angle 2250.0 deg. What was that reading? 24.8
